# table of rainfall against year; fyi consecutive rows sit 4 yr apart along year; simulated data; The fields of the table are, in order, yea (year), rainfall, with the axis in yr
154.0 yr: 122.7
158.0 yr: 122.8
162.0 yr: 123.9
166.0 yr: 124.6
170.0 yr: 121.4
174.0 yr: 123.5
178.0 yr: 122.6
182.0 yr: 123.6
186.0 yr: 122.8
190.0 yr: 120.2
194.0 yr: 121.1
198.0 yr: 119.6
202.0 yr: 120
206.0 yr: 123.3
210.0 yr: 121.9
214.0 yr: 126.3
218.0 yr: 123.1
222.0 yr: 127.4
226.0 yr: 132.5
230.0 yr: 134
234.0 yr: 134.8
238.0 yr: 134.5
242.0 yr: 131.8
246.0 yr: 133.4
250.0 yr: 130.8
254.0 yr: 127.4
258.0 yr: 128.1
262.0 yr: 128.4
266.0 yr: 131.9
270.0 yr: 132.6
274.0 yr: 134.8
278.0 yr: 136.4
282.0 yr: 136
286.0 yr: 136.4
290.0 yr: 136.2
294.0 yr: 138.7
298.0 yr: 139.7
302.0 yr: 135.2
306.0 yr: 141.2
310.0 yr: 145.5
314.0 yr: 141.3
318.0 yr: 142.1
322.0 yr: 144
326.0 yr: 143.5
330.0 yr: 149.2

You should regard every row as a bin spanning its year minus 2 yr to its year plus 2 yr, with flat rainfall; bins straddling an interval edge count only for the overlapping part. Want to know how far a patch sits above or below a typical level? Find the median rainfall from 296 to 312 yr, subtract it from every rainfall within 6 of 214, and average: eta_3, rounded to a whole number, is -17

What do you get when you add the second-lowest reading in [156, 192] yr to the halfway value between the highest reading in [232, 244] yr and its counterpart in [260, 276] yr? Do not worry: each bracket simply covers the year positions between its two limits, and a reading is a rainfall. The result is 256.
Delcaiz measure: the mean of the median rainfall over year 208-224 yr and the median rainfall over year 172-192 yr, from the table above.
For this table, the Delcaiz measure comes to 124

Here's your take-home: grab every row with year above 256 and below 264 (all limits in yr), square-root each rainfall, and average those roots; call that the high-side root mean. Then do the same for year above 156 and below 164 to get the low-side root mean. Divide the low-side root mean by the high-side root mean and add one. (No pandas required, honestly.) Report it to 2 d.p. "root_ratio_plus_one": 1.98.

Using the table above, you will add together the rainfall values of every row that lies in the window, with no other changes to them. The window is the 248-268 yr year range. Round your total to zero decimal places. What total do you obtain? 647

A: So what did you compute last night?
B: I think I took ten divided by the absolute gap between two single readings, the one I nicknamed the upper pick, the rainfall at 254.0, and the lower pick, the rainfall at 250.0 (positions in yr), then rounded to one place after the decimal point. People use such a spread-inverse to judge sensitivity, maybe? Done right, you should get 2.9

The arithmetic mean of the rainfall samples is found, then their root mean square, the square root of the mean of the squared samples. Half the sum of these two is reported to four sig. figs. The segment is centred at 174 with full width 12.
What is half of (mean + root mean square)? 122.5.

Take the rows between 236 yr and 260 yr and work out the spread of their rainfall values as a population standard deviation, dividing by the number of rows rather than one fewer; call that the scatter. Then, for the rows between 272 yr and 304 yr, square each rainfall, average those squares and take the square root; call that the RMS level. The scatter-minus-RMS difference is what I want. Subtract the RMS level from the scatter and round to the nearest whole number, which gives -134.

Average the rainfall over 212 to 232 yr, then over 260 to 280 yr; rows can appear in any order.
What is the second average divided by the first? 1.03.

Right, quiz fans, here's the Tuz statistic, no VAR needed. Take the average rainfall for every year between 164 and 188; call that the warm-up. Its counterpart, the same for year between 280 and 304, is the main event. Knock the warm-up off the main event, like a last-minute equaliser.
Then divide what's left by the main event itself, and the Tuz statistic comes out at 0.10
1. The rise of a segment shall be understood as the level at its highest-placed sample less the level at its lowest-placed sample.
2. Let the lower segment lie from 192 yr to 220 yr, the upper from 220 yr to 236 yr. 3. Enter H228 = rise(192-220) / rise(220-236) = 0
